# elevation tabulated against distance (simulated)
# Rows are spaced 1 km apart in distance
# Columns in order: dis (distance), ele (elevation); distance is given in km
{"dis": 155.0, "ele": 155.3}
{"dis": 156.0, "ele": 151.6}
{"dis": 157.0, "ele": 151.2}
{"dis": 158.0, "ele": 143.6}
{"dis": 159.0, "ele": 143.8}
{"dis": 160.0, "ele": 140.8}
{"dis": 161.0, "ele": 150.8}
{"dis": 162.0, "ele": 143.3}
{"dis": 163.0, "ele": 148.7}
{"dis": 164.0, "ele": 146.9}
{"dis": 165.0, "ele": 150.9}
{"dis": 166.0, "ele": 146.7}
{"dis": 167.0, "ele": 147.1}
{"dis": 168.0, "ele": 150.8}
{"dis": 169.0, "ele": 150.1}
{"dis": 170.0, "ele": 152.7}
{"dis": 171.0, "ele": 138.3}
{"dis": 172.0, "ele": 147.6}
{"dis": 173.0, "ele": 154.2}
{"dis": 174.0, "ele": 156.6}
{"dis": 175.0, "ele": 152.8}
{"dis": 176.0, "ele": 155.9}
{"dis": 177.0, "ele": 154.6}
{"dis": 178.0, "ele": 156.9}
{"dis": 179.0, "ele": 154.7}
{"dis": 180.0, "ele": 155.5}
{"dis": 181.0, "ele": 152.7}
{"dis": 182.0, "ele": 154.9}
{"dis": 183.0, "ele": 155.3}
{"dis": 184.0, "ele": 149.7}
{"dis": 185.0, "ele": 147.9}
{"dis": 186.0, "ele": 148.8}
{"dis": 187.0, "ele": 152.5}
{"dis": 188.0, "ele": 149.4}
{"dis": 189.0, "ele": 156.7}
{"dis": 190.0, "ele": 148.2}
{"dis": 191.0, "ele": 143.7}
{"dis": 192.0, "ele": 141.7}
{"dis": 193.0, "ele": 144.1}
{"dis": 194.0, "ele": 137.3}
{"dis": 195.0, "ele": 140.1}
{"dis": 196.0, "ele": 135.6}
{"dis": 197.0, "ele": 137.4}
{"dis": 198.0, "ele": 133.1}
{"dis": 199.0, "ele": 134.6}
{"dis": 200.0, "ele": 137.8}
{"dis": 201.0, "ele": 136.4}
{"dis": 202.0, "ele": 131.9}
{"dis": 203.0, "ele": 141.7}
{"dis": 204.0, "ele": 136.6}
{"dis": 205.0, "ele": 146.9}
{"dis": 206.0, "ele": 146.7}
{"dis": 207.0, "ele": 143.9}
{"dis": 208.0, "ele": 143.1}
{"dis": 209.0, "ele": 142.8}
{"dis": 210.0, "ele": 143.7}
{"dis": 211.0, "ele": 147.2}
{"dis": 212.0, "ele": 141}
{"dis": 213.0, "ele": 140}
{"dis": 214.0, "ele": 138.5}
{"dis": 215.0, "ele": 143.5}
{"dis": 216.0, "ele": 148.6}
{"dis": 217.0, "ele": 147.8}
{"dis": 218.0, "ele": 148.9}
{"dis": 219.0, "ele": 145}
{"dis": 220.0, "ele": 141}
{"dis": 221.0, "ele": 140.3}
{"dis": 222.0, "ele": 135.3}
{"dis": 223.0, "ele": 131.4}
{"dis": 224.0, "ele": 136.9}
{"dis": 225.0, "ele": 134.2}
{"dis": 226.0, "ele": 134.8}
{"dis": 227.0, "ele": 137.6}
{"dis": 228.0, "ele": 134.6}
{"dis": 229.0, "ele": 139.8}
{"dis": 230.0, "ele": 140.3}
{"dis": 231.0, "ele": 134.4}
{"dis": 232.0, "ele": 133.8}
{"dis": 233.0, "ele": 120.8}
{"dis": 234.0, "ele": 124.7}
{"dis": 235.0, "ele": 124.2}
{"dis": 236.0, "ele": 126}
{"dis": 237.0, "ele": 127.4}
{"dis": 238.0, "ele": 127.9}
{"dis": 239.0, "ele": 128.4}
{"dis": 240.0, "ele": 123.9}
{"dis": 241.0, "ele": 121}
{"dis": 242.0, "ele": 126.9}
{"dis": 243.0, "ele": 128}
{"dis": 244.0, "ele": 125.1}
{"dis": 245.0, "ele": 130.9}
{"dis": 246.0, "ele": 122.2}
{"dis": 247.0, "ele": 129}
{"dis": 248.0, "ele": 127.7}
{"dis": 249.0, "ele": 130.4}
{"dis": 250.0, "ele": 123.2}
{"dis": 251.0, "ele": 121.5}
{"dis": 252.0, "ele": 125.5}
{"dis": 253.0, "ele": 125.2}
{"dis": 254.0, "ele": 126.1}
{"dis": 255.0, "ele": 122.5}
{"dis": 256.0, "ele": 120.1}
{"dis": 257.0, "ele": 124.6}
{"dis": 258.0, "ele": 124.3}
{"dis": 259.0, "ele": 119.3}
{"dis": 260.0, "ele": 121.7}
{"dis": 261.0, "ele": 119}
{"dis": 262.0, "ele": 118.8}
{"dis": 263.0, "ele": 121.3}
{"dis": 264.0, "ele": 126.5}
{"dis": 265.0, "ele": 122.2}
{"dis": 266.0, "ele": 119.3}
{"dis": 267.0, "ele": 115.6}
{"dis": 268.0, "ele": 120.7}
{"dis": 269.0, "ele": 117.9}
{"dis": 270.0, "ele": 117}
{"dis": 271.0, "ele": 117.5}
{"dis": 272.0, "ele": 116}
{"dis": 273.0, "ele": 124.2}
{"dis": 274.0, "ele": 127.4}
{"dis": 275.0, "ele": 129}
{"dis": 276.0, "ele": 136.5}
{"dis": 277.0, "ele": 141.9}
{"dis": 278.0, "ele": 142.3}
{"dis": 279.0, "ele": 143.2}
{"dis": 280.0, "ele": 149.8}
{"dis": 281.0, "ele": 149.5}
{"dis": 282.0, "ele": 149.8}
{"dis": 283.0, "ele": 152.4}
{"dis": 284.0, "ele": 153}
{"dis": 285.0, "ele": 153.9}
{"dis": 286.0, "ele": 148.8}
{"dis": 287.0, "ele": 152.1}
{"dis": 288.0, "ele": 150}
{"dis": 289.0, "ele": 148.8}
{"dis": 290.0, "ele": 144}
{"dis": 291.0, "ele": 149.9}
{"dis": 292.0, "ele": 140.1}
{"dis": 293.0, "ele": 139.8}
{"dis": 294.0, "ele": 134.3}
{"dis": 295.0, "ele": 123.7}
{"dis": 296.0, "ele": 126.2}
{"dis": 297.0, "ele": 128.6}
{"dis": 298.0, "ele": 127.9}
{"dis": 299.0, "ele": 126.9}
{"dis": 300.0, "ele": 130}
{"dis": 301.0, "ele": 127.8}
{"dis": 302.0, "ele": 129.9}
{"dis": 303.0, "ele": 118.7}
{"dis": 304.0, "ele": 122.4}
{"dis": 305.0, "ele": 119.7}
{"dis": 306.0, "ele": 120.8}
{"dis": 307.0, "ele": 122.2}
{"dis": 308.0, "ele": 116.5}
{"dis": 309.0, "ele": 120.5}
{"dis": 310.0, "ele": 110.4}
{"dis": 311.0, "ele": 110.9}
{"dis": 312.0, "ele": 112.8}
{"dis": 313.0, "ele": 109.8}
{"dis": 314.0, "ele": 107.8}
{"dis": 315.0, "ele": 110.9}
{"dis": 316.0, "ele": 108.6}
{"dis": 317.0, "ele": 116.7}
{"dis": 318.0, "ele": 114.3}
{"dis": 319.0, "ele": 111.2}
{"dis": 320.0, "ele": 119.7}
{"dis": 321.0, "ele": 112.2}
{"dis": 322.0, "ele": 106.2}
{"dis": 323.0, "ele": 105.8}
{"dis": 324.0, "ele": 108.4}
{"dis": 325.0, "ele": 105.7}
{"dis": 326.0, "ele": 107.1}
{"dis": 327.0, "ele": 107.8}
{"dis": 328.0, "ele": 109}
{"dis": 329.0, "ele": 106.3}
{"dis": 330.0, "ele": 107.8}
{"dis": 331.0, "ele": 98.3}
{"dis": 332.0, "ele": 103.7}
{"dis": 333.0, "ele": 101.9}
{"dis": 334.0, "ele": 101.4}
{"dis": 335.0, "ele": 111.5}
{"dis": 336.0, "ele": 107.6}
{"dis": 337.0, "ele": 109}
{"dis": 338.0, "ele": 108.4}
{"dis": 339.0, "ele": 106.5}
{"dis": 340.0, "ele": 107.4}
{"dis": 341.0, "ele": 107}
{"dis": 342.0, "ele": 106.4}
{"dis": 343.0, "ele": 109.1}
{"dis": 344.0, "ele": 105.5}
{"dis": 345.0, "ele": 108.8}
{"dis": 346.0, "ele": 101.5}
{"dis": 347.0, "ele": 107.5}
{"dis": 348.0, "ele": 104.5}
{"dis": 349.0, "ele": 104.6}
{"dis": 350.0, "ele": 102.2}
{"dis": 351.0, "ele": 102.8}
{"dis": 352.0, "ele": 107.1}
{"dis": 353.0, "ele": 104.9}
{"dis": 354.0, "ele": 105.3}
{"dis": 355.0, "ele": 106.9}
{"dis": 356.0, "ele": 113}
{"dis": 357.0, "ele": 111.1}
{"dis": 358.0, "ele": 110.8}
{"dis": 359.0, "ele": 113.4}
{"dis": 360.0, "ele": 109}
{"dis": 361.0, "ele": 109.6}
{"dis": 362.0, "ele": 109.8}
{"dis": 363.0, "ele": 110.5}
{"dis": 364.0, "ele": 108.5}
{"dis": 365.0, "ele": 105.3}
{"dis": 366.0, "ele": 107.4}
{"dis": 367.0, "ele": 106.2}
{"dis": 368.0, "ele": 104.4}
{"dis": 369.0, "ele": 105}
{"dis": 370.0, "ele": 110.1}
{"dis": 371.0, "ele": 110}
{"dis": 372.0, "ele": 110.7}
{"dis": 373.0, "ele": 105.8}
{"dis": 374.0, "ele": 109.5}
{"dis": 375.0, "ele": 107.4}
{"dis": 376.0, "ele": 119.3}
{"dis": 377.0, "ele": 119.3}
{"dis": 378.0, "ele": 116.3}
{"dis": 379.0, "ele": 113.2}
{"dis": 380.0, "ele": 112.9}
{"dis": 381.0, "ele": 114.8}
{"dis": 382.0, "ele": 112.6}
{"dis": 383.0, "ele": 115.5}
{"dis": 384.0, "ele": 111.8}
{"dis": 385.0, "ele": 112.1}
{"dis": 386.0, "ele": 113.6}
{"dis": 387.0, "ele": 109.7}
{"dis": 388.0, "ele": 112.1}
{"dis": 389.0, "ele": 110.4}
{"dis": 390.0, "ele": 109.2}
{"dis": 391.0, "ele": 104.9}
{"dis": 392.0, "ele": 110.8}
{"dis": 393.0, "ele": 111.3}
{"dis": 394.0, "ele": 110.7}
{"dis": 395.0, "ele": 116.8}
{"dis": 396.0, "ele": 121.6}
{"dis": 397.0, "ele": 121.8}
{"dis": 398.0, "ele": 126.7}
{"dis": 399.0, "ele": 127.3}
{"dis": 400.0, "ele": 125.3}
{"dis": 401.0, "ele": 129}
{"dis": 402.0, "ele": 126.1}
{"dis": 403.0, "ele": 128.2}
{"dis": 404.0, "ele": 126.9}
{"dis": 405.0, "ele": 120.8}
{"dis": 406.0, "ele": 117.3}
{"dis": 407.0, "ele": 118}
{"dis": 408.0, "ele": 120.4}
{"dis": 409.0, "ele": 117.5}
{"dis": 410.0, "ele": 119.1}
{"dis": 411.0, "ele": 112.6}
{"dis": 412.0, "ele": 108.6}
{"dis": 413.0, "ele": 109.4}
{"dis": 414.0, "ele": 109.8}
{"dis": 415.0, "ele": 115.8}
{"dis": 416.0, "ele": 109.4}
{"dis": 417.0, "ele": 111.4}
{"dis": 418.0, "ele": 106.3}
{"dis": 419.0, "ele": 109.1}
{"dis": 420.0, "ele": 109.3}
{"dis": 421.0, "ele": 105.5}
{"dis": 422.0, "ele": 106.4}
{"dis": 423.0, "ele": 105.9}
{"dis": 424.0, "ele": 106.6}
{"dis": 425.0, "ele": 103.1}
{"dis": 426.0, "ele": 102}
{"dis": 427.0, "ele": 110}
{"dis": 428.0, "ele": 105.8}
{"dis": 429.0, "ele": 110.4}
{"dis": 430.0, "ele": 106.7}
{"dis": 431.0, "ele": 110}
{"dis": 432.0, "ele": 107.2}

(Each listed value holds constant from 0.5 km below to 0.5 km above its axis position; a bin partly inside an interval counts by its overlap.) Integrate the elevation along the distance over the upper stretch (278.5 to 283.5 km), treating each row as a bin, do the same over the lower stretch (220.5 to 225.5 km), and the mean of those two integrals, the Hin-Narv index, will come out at 711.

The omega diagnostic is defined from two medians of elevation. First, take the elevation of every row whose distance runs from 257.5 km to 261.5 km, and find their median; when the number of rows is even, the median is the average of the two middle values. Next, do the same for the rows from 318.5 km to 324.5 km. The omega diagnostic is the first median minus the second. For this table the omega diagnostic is 11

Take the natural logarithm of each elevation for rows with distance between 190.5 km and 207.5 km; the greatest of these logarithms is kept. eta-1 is 4.99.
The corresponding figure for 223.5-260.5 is 4.94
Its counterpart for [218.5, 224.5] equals 4.98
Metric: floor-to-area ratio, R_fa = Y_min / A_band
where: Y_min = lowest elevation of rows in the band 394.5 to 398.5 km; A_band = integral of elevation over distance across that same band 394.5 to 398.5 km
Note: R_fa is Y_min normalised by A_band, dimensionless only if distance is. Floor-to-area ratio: 0.240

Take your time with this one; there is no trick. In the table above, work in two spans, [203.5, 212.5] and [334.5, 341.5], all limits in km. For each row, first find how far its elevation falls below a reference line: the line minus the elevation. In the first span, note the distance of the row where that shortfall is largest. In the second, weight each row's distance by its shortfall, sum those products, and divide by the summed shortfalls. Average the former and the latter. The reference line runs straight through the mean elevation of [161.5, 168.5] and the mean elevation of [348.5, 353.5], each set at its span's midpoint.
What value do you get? 270.2 km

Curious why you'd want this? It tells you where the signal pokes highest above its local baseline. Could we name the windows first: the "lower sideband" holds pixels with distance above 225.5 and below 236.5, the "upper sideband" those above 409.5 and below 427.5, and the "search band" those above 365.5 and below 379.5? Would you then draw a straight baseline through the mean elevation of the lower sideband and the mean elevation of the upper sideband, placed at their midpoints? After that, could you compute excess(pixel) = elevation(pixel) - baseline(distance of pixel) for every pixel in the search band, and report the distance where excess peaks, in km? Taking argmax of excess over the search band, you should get 377.0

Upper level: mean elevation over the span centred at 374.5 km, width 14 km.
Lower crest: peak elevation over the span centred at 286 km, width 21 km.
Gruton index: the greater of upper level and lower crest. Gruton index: 154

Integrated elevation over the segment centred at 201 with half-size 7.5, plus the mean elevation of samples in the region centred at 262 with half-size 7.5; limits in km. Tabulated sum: 2204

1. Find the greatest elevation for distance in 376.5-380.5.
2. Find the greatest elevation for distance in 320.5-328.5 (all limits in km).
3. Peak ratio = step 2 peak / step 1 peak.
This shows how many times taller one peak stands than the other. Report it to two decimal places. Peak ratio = 0.94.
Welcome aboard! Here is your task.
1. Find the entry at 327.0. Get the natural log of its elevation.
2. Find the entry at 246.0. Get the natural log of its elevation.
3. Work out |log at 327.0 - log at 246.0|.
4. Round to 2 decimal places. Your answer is 0.13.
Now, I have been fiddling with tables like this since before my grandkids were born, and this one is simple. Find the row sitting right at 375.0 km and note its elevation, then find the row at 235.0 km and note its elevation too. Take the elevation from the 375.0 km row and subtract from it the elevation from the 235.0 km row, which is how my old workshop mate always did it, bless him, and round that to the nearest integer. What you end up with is -17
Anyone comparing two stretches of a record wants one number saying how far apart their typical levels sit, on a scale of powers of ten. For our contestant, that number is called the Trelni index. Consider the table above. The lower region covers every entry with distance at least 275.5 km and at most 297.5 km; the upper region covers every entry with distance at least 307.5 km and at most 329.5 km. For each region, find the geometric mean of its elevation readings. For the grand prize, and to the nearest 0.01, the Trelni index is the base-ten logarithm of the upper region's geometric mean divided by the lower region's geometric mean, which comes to -0.11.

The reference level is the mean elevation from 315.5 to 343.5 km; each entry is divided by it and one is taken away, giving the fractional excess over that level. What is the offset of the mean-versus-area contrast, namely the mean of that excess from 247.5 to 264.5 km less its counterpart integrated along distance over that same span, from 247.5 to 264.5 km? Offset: -2.3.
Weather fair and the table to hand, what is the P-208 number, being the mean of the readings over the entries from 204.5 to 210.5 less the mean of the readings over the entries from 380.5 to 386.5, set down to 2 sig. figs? 31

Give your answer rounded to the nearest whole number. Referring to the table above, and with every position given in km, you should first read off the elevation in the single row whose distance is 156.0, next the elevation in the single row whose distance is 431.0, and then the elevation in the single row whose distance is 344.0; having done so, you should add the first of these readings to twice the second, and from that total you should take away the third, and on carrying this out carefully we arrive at 266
